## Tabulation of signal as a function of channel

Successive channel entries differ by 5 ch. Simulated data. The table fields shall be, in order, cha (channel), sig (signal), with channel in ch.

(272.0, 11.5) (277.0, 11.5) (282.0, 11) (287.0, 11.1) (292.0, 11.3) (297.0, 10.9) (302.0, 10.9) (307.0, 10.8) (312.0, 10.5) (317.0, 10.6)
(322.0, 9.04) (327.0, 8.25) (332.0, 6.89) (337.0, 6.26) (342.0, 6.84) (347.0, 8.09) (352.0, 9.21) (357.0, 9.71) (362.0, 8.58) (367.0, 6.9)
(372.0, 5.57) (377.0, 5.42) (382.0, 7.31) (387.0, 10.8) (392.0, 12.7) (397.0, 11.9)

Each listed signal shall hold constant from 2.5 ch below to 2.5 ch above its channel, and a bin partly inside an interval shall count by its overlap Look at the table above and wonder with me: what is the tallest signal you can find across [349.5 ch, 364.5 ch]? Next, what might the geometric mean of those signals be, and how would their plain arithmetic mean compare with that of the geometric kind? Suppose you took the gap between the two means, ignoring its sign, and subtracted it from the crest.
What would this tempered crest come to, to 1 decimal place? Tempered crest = 9.7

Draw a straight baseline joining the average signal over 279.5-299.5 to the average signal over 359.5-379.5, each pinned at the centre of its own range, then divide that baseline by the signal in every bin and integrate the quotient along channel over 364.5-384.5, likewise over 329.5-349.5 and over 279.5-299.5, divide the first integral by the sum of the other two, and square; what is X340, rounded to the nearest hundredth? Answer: 0.22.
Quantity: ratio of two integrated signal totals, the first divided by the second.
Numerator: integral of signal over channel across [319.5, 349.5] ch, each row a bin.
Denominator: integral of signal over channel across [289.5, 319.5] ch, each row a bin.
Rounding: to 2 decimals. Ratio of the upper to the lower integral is 0.70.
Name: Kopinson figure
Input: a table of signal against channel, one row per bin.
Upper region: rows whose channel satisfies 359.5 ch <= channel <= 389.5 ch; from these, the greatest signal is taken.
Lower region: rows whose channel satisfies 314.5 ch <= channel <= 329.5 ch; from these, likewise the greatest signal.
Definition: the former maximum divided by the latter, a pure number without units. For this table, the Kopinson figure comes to 1.02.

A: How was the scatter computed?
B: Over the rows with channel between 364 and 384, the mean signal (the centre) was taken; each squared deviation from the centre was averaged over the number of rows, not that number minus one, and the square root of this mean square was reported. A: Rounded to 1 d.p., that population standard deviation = 0.8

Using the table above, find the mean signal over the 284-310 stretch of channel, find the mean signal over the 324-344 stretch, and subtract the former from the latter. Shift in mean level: -3.9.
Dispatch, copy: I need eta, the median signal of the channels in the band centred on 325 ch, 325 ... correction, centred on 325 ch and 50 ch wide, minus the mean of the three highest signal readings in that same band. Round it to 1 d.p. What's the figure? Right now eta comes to -2.1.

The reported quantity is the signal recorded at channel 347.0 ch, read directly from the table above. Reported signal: 8.09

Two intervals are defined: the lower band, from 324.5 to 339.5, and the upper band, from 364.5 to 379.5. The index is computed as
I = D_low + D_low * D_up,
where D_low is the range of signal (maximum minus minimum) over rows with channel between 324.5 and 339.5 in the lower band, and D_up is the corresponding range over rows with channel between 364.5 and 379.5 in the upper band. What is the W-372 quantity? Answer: 5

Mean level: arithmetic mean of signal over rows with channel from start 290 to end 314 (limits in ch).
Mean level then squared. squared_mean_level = 118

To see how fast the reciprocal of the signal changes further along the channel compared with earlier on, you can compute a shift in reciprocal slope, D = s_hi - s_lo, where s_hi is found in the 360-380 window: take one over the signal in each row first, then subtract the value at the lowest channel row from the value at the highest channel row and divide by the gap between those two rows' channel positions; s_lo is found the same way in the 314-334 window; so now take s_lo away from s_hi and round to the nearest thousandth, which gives 0.001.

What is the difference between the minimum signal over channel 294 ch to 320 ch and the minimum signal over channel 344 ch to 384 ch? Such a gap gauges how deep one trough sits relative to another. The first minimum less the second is 5.1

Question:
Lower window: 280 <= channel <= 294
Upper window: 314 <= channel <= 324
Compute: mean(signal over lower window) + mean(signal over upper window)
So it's 21.0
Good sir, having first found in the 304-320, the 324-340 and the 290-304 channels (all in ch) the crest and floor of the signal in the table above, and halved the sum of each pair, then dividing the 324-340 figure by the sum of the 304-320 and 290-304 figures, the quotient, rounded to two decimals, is 0.33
